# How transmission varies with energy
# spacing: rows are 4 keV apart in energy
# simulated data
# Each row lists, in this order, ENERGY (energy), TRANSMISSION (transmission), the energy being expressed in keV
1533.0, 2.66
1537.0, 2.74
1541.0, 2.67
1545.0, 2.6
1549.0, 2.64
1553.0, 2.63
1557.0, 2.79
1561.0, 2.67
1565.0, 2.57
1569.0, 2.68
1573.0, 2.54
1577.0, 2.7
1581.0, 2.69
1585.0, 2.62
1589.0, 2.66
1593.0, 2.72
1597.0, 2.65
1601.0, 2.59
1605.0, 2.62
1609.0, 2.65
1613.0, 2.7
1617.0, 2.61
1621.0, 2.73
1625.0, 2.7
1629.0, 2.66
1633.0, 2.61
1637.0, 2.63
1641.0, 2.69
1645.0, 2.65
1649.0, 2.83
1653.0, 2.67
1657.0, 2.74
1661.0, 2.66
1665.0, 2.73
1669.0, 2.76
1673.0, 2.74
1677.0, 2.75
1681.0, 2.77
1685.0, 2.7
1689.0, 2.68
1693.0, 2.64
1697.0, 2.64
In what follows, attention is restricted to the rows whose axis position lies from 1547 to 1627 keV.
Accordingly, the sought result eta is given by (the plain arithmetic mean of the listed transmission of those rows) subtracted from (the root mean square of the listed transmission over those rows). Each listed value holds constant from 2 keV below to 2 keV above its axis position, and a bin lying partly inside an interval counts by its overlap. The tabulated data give 0.0006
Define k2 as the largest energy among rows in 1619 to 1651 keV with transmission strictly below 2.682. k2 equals 1645.0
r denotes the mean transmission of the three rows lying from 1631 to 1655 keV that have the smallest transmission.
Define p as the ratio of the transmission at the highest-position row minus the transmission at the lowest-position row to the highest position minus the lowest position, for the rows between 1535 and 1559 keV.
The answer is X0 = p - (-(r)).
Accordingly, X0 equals 2.63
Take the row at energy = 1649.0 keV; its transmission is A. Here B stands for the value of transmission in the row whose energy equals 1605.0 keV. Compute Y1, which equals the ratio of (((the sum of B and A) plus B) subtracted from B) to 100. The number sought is -0.0545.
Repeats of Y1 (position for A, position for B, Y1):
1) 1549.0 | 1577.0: -0.0534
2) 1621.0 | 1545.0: -0.0533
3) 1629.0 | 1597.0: -0.0531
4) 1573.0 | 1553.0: -0.0517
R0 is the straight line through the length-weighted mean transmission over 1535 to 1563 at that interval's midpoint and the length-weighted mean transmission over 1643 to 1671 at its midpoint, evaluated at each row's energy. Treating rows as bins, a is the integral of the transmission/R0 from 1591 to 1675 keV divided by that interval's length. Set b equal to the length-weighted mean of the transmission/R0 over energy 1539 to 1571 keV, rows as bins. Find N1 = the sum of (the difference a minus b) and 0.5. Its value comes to 0.498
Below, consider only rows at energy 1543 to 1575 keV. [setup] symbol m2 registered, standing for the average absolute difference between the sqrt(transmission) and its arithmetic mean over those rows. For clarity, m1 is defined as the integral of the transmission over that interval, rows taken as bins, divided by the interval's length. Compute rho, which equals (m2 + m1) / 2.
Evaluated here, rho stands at 1.33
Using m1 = 2.64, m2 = 0.0169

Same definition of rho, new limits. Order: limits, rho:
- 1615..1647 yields 1.34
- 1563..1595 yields 1.33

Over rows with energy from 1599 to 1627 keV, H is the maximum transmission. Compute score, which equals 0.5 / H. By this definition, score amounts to 0.1832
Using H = 2.73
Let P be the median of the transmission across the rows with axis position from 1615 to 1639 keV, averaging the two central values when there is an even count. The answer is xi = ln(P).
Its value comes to 0.97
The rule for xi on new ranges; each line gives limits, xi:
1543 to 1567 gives 0.97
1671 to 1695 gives 1.00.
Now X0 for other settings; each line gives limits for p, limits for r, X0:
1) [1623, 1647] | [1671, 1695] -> 2.67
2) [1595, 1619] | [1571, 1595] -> 2.60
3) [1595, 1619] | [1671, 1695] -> 2.67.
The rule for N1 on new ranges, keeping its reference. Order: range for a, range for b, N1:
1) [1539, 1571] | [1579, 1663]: 0.504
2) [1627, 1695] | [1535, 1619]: 0.505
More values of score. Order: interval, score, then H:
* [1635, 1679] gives 0.1767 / 2.83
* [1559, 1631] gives 0.1832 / 2.73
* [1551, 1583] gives 0.1792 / 2.79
